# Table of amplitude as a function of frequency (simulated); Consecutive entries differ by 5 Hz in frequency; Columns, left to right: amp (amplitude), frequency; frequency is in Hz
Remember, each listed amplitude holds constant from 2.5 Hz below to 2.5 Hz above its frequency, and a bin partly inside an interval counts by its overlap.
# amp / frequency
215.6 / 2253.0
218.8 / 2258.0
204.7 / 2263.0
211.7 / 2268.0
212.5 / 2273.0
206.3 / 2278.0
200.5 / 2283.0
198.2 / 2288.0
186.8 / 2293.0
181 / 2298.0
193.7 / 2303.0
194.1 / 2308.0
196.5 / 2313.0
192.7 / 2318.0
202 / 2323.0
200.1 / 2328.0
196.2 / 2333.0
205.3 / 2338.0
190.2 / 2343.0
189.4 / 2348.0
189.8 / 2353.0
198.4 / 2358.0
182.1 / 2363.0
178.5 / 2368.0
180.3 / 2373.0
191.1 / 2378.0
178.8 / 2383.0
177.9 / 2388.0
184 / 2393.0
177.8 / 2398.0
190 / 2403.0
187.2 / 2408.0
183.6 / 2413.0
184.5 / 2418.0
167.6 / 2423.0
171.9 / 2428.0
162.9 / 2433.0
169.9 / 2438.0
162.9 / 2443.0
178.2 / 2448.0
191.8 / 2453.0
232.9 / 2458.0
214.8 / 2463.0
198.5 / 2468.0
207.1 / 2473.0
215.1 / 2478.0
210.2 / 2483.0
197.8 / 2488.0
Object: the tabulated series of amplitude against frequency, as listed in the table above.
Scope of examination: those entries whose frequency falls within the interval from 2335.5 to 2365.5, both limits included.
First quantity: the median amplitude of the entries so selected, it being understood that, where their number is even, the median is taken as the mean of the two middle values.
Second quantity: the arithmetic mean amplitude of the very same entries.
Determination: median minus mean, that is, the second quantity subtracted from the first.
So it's -2.5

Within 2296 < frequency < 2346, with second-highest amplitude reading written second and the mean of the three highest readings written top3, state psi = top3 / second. 1.00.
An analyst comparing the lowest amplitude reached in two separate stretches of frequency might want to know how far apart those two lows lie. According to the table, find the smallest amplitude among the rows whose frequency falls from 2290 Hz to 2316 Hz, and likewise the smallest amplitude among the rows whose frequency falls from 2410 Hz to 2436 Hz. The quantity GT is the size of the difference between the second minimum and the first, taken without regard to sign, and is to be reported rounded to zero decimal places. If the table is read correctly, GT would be 18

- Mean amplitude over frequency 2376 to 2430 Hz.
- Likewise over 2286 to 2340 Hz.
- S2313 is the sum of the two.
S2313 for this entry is 376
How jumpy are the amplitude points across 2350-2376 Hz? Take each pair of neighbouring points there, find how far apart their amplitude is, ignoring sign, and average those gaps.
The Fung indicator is 7.6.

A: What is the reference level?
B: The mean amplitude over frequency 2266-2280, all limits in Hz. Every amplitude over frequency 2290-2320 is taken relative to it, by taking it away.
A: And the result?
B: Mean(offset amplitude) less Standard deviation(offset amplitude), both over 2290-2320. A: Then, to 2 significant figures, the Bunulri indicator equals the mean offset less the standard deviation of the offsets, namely -25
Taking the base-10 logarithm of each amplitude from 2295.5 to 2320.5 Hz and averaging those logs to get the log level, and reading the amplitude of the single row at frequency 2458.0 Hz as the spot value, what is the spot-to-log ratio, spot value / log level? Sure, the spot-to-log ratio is 102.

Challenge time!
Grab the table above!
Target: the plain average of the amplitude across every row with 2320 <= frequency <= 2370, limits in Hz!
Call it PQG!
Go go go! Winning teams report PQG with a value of 193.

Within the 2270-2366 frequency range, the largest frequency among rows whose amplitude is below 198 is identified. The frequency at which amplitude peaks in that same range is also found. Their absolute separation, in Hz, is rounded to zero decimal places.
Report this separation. 90 Hz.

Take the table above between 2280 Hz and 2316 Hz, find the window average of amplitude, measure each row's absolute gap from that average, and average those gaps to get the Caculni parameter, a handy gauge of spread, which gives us 5.18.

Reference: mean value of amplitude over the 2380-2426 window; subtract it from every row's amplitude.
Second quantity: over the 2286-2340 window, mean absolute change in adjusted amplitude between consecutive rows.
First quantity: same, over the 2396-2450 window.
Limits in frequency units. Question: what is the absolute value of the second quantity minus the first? 1.8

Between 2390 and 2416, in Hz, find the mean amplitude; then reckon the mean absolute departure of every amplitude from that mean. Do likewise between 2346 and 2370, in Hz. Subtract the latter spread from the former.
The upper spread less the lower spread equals -3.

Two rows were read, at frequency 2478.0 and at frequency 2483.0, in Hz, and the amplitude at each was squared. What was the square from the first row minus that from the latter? 2084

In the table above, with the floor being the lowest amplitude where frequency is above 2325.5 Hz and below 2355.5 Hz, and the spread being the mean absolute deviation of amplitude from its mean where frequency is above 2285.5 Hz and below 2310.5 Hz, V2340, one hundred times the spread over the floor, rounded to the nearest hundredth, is 2.90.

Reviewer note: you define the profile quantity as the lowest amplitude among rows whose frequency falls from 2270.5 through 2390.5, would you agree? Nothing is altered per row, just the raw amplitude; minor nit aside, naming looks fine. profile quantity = 177.9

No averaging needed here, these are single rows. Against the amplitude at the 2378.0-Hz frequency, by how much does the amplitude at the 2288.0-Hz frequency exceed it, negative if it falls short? 7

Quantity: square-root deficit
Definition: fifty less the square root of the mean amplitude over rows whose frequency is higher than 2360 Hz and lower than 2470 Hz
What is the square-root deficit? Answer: 36.4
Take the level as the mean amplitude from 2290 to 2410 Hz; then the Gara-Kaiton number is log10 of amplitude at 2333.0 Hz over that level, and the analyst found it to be 0.015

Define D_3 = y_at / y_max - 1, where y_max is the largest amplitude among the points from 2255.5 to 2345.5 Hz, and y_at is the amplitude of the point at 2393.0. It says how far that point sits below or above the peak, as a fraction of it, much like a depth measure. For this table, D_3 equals -0.16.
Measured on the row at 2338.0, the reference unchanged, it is -0.06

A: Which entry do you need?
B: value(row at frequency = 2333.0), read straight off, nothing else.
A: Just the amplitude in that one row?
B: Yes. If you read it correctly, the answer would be 196.2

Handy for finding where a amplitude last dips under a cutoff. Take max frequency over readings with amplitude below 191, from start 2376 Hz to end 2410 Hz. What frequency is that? 2408.0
